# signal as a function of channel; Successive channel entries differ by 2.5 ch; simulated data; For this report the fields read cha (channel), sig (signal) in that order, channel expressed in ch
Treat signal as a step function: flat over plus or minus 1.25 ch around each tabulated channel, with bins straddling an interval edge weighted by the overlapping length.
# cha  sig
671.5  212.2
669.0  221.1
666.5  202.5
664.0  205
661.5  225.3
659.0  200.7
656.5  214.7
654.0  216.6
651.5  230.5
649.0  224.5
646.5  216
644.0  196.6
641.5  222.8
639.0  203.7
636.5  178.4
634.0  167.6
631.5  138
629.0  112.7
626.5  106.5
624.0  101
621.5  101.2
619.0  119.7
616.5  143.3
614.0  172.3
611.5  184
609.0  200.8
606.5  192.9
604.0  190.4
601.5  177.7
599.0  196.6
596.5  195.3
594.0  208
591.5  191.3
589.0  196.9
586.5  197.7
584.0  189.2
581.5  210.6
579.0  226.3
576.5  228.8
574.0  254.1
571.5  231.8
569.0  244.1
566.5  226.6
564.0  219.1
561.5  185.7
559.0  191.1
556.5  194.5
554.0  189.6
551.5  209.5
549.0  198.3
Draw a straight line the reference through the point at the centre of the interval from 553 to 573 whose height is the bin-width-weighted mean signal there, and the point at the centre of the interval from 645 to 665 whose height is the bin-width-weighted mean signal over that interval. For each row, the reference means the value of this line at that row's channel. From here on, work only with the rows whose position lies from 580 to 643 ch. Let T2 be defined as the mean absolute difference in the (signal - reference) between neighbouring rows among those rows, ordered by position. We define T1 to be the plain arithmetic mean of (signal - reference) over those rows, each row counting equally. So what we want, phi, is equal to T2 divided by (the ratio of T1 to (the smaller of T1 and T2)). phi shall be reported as 13.76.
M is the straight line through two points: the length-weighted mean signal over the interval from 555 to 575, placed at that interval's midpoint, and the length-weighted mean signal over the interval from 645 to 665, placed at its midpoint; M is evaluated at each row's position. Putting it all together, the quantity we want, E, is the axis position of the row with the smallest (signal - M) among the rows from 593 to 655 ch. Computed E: 624.0 ch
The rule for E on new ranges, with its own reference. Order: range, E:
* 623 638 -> 624.0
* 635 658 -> 636.5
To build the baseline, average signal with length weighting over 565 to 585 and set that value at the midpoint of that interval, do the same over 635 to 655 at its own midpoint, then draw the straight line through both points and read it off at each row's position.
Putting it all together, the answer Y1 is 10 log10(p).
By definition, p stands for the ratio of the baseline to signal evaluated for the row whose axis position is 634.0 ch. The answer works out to 1.0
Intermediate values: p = 1.27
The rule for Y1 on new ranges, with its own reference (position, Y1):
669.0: -0.3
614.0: 1.0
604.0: 0.6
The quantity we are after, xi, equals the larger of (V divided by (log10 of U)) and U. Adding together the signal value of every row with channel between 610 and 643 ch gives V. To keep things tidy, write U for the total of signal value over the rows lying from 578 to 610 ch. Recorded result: 2574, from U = 2574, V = 1951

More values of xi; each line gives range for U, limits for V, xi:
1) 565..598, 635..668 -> 2801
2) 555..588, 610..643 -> 2800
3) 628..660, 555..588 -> 2523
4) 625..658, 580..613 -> 2429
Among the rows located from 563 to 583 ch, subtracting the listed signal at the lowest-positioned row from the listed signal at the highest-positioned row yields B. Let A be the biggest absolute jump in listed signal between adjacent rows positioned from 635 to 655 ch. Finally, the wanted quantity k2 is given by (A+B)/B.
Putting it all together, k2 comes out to -2.1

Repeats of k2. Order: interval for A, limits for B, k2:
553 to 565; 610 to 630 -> 0.5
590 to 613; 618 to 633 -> 2.0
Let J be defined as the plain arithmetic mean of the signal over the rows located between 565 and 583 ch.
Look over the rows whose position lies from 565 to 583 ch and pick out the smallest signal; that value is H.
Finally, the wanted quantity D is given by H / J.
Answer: 0.91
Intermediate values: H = 210.6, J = 232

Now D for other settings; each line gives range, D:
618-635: 0.84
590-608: 0.92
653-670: 0.95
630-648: 0.73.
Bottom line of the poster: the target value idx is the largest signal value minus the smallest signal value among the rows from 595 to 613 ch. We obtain 23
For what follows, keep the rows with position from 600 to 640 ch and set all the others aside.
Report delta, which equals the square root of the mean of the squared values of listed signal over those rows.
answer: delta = 160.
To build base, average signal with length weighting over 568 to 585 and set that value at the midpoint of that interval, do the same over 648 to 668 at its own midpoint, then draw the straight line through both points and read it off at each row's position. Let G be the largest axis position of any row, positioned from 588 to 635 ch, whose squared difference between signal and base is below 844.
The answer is 609.0 ch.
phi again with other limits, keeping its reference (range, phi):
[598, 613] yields 11.73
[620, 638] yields 12.83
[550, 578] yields 15.19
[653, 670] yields 13.70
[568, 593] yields 12.79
